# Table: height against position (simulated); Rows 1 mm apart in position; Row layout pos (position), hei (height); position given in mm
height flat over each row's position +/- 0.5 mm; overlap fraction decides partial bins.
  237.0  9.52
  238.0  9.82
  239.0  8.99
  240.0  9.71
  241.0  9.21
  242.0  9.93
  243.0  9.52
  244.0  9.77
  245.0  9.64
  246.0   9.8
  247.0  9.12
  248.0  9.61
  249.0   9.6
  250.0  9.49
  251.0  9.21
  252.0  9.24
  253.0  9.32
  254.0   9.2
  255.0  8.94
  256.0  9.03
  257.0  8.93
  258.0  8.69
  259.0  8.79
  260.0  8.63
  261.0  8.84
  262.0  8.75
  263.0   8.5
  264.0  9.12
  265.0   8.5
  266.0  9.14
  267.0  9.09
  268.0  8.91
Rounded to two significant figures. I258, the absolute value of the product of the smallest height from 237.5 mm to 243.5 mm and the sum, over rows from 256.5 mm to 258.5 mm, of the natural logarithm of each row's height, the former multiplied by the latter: 39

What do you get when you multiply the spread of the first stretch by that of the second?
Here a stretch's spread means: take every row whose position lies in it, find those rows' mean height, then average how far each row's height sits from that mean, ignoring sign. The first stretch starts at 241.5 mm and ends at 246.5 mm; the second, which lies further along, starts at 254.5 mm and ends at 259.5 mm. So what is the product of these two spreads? 0.013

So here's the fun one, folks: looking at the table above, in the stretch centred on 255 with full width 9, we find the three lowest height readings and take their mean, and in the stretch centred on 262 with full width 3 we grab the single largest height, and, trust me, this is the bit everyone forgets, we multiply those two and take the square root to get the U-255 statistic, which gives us 8.82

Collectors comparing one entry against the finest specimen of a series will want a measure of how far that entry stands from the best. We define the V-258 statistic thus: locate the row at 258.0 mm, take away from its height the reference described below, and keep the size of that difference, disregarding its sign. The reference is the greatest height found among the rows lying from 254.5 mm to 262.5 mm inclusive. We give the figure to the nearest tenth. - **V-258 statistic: 0.3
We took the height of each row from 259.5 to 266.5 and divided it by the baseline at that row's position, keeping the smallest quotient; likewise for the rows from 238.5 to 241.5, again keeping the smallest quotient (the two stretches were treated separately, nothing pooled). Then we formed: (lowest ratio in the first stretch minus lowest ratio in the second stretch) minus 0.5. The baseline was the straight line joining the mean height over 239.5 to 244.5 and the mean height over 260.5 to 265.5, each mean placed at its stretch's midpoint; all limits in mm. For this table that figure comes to -0.449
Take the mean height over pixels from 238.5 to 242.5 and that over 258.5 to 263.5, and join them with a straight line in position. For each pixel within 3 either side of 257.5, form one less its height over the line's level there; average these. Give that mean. 0.00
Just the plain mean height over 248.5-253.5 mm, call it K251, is 9.4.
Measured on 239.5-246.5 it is 9.7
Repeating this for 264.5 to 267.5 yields 8.9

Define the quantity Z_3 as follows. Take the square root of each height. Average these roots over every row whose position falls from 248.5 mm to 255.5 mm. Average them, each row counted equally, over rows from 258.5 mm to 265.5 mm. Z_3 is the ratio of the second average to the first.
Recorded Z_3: 0.970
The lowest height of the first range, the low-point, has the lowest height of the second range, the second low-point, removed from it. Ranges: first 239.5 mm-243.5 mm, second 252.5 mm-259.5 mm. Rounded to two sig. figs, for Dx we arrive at 0.52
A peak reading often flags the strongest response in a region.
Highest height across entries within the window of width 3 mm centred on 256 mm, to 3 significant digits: 9.03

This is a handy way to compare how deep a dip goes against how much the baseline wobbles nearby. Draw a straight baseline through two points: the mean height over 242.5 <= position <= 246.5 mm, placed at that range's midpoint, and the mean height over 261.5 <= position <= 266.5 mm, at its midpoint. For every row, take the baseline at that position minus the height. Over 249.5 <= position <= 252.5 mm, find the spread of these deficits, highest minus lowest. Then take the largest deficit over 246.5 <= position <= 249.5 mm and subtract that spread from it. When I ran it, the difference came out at 0.21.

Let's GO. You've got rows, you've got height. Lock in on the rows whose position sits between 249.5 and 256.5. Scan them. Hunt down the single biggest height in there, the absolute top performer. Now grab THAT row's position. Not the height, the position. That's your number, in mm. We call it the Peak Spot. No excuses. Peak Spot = 250.0 mm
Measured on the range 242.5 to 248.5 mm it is 246.0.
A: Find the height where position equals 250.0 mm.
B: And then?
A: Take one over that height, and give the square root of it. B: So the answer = 0.325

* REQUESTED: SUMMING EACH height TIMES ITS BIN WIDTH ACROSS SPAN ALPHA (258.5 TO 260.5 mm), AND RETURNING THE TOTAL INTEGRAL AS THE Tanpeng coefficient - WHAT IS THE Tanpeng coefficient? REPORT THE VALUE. 17.4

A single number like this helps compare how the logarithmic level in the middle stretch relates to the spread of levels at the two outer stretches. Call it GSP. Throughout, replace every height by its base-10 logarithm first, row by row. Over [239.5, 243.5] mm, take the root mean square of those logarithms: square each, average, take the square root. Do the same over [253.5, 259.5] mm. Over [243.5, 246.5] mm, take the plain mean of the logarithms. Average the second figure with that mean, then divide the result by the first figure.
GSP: 0.988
